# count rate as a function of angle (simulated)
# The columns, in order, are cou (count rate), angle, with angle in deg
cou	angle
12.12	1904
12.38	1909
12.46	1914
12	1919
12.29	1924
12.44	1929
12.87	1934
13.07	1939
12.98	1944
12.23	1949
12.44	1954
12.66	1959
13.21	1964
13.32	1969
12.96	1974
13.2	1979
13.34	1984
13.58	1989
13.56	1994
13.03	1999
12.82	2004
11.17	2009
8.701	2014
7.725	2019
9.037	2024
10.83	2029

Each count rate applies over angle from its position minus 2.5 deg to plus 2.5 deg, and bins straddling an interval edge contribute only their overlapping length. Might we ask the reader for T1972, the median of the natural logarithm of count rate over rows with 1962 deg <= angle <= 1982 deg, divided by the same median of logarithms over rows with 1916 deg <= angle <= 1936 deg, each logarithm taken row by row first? 1.03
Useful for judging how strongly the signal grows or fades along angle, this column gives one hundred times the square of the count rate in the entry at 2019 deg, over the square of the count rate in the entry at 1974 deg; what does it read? 36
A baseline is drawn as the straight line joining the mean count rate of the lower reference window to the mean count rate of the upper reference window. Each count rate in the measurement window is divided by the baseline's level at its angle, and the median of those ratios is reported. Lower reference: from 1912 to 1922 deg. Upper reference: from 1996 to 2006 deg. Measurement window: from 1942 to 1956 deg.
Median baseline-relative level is 0.99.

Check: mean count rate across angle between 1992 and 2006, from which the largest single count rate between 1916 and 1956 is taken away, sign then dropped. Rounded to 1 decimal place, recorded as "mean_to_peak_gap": 0.1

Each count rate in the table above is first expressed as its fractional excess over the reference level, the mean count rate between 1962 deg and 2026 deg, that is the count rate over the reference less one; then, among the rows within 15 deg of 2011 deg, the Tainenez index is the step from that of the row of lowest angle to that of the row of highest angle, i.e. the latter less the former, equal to -0.33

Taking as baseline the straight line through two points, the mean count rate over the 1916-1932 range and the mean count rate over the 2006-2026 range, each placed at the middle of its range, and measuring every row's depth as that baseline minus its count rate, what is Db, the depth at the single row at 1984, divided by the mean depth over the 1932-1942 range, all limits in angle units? 2.7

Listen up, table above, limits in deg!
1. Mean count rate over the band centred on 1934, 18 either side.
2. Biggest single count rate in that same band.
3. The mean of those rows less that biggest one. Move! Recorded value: -0.52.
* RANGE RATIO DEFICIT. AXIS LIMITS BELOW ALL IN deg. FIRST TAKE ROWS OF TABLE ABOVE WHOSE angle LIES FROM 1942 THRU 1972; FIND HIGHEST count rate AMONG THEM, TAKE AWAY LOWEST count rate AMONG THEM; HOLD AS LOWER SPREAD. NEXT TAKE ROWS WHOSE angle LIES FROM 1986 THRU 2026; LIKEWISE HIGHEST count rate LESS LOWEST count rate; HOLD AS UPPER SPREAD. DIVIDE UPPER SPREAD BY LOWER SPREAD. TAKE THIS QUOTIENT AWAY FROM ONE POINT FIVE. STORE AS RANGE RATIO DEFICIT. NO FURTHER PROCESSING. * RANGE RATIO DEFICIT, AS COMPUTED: -4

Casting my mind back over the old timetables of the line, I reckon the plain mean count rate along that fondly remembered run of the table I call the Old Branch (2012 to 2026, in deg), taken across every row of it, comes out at 8.5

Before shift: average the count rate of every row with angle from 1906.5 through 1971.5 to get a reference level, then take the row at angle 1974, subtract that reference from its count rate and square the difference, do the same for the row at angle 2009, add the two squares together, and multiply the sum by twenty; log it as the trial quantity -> 45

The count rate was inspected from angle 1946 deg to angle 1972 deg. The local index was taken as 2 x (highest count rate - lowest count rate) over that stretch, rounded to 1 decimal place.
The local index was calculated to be 2.2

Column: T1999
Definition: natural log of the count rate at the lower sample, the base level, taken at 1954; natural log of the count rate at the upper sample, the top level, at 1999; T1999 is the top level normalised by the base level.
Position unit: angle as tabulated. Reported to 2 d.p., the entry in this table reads 1.02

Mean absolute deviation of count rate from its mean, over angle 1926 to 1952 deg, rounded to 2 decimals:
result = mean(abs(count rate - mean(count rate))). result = 0.31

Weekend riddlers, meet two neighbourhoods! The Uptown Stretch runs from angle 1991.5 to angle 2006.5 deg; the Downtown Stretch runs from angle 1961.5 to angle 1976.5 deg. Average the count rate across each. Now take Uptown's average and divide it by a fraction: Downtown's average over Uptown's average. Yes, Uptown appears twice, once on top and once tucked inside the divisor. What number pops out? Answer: 13.1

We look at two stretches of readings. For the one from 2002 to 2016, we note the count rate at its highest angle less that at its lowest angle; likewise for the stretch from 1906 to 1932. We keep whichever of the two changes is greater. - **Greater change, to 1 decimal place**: 0.1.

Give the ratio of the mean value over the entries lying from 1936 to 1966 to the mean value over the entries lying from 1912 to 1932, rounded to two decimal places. 1.04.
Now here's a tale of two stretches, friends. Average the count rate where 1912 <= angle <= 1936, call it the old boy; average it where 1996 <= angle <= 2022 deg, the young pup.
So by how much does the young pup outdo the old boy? -1.7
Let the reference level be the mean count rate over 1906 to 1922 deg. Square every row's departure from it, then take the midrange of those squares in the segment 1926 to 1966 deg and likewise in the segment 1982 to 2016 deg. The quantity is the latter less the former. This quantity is 6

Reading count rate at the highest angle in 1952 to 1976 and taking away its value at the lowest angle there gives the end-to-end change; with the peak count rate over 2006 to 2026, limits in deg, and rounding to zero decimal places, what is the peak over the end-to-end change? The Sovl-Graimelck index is 21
